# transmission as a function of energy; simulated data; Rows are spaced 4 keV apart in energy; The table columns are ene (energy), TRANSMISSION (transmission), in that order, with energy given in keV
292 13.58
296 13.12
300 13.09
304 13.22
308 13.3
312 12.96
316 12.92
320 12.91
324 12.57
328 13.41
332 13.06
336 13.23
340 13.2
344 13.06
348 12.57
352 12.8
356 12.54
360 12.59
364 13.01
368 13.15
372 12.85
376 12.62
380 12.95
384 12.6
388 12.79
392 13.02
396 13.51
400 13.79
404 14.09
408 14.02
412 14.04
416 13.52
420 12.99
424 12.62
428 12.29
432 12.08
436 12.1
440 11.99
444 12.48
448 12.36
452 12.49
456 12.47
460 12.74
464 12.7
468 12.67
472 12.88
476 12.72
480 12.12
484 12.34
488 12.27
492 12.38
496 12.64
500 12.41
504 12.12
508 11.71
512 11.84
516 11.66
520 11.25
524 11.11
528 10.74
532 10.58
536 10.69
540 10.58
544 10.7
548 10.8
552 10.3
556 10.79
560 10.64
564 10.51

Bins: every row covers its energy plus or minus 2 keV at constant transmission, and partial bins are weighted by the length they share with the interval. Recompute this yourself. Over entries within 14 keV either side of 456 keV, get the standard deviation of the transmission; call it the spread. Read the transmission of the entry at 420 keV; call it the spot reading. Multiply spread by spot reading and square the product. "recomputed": 3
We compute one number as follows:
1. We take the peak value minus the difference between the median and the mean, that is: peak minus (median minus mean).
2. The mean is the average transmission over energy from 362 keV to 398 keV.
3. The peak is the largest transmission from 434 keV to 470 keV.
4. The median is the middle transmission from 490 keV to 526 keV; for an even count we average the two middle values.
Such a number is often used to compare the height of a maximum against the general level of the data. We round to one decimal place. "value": 13.8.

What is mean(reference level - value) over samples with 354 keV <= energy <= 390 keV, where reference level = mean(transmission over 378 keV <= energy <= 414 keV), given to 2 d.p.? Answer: 0.63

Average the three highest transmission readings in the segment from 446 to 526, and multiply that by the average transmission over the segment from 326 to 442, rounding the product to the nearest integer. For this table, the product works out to 166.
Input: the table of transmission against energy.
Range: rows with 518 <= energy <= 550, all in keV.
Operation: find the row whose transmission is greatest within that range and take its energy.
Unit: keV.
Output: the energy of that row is 520 keV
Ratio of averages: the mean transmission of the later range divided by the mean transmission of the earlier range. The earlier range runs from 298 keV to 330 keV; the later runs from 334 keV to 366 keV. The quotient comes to 0.99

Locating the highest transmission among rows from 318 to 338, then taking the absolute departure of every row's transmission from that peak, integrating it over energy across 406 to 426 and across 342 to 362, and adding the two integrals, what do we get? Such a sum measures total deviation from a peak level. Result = 24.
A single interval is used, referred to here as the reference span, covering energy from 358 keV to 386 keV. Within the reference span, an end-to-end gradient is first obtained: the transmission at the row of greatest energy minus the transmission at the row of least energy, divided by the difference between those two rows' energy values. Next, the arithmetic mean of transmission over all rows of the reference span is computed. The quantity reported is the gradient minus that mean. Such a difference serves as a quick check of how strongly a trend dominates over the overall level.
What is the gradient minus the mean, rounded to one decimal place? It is -12.8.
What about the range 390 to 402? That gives -13.3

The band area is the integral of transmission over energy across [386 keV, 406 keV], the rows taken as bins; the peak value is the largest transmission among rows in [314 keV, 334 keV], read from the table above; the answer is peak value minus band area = -255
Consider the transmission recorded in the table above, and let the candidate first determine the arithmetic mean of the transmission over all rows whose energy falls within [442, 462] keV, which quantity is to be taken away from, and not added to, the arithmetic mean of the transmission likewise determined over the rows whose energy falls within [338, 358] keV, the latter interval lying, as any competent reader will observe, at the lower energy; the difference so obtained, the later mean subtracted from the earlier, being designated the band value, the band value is 0.3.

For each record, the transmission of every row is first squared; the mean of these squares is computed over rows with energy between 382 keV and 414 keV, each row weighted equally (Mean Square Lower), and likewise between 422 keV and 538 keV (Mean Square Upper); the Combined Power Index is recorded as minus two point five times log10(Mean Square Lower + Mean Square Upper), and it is -6.29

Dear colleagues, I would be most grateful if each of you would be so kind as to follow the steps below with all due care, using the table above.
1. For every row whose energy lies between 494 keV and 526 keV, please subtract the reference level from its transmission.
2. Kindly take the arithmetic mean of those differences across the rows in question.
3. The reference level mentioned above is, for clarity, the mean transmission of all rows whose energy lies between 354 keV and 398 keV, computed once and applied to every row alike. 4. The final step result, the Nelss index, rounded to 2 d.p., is -1.03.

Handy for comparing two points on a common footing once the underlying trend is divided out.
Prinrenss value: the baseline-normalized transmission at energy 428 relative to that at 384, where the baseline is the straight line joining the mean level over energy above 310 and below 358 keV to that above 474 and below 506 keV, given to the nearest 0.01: 0.99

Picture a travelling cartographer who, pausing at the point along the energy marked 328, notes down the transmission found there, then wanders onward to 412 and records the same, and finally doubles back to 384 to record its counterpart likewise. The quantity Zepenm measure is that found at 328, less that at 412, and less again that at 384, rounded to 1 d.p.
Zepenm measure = -13.2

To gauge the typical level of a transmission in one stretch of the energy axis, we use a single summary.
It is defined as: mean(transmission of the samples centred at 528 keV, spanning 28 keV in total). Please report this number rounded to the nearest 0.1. 10.9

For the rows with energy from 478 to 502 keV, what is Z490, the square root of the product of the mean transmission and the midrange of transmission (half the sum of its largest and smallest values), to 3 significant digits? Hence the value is 12.4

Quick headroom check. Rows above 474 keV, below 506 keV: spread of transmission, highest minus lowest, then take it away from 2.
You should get 1.40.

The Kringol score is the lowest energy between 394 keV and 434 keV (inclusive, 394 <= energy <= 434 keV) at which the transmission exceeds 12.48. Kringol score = 396 keV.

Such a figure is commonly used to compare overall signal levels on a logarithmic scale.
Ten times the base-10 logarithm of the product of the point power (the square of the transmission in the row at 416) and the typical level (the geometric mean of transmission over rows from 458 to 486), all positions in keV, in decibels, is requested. 33.6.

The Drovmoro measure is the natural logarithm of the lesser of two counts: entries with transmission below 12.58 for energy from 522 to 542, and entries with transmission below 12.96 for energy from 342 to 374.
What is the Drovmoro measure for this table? 1.6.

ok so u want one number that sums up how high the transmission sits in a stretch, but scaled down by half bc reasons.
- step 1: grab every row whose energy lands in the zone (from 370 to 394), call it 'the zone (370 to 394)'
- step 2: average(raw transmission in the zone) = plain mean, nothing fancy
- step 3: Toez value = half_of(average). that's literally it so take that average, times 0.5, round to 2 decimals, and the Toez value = 6.40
